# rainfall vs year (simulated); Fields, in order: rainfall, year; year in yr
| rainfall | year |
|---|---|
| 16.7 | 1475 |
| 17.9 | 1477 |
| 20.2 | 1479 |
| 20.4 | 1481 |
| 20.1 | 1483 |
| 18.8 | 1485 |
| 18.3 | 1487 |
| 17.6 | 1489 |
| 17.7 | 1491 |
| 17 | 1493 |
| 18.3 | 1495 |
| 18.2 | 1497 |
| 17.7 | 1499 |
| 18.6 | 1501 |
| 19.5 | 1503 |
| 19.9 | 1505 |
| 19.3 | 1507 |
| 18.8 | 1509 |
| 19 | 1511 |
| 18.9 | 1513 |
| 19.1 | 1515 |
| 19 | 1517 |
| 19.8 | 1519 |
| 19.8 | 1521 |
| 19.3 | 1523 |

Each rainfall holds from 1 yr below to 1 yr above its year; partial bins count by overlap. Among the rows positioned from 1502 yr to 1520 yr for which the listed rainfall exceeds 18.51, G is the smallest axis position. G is 1503 yr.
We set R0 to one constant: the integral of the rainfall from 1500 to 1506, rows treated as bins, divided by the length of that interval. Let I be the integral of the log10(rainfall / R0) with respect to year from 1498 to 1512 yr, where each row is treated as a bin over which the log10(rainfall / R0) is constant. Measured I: -0.119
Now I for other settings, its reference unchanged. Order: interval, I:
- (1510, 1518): -0.060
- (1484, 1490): -0.154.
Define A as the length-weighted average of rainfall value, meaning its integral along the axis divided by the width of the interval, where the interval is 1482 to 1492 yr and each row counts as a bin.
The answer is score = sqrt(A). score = 4.30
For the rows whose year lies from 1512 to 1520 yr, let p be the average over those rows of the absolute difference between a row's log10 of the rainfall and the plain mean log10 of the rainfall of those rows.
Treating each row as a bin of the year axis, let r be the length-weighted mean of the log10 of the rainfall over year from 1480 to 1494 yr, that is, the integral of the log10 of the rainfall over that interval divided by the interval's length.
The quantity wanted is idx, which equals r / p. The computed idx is 189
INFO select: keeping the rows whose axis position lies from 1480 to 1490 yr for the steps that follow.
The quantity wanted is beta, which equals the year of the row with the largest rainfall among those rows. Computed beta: 1481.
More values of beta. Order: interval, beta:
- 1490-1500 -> 1495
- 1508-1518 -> 1515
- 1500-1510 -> 1505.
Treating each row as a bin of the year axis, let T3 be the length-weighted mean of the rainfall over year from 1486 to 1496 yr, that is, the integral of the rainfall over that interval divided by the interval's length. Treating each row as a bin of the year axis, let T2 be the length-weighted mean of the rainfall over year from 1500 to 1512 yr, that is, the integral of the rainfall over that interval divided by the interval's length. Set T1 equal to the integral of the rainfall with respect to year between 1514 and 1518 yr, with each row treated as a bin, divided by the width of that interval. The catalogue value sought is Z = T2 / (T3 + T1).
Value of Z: 0.521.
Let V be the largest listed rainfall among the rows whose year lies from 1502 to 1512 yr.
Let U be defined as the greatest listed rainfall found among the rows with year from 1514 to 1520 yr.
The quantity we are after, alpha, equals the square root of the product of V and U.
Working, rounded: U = 19.8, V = 19.9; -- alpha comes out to 19.8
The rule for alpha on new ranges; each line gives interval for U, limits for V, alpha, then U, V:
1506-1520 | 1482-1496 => 19.9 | 19.8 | 20.1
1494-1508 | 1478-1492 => 20.1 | 19.9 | 20.4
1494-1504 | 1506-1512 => 19.4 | 19.5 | 19.3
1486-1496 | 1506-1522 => 19.0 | 18.3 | 19.8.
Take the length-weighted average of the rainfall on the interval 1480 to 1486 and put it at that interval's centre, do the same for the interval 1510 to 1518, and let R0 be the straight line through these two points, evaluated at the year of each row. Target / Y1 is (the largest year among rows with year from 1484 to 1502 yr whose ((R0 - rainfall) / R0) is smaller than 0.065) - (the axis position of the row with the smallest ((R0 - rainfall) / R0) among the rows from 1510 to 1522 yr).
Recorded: -20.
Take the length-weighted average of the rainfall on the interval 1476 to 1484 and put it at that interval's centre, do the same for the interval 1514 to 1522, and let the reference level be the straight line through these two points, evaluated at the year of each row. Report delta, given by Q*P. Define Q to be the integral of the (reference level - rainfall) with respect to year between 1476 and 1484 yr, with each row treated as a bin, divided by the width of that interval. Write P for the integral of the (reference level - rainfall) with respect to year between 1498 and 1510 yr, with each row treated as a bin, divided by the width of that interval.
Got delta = 0.0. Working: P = 0.5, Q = 0.0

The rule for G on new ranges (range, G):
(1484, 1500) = 1485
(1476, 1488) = 1479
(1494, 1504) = 1501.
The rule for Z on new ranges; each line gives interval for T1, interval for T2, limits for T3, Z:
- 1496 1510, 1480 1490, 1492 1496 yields 0.522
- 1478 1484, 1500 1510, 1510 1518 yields 0.490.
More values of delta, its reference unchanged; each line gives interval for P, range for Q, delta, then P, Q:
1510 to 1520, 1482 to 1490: 0.3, 0.3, 0.9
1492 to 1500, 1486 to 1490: 2.9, 1.8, 1.7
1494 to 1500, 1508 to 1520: 0.5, 1.5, 0.3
